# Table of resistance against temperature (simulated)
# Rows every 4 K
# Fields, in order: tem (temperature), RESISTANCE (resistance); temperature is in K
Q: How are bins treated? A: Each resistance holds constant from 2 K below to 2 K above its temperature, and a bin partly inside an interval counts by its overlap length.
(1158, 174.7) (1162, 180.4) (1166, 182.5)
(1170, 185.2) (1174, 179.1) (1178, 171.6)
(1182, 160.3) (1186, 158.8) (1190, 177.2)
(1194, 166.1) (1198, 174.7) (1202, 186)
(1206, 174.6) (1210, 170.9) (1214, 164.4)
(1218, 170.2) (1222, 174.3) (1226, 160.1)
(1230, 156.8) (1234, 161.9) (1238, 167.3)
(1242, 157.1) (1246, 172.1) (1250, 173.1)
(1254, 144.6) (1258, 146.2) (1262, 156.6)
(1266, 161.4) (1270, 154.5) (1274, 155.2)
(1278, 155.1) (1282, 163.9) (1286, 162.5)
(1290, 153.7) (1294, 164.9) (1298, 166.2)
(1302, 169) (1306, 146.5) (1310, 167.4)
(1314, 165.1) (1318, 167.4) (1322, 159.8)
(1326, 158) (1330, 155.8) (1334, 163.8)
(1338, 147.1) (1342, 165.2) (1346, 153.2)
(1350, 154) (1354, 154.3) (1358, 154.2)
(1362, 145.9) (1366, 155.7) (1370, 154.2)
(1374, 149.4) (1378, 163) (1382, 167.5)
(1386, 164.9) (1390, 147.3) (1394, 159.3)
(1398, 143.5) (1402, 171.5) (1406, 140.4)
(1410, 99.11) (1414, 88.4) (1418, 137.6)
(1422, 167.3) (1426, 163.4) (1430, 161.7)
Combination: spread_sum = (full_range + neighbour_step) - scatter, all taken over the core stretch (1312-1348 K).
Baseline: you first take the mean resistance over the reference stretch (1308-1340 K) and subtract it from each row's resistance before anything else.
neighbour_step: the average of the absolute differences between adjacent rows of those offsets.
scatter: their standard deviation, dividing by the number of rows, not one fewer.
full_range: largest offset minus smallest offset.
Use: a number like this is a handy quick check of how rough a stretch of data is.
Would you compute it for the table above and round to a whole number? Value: 23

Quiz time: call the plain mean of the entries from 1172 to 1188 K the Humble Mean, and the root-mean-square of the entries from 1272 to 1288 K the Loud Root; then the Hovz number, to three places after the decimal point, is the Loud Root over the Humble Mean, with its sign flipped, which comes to -0.951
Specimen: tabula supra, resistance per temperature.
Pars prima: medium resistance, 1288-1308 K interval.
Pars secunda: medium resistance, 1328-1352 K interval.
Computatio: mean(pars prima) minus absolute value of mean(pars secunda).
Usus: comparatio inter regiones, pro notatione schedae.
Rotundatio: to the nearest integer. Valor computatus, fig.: 4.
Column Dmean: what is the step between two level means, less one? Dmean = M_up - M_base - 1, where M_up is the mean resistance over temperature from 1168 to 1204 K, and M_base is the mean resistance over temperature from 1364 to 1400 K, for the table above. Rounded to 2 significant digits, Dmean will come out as 16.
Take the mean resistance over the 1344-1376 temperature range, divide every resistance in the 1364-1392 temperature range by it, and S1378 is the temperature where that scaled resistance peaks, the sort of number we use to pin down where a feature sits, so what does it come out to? 1382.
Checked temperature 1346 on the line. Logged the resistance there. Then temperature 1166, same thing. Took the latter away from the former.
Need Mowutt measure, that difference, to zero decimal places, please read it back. -29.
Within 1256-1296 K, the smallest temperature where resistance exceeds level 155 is 1262 K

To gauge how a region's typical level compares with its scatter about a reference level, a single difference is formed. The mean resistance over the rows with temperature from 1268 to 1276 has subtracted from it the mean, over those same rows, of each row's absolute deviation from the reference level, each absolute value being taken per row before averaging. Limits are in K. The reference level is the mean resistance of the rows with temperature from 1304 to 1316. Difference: 150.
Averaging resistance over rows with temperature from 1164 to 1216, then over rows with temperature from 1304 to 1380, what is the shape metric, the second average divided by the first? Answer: 0.91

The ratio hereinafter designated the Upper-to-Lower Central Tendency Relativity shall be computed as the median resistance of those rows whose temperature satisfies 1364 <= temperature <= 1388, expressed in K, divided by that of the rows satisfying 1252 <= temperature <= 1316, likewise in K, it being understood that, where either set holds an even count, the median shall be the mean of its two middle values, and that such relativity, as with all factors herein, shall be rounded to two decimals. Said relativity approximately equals 1.00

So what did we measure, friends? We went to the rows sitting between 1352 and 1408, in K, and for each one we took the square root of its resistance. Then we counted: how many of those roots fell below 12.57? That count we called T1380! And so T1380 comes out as 9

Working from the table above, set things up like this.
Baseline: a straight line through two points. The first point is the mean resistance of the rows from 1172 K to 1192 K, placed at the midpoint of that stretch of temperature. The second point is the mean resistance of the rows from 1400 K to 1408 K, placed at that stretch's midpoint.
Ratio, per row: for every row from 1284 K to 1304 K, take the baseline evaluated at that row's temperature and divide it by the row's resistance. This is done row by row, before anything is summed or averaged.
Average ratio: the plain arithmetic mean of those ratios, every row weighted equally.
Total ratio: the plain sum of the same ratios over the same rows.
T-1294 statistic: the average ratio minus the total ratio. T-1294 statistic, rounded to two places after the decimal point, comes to -3.99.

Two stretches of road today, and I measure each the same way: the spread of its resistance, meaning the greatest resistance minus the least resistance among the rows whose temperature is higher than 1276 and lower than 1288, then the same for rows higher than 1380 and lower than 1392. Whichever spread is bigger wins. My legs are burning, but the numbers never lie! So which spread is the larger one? 20.2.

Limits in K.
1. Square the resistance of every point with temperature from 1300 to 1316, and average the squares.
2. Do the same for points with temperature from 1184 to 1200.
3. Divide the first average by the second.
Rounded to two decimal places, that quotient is 0.92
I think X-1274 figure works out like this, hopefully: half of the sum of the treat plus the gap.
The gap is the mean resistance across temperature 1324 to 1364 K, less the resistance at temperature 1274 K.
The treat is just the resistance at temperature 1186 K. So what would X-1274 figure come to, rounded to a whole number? 79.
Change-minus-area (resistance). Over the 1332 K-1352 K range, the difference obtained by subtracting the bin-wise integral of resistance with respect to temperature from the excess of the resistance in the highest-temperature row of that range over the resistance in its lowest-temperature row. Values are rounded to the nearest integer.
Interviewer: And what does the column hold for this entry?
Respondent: -3143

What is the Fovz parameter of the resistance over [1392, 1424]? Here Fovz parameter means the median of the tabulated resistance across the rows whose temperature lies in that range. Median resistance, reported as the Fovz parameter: 142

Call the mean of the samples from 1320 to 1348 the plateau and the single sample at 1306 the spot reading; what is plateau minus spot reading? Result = 11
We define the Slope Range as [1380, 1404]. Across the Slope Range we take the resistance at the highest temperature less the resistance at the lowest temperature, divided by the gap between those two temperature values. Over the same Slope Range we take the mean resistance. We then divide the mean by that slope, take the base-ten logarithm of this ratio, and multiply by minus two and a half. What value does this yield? -7.3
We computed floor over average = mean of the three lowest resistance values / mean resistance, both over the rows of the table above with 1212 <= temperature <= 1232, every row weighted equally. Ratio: 0.971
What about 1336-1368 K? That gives 0.968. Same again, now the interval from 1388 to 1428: 0.764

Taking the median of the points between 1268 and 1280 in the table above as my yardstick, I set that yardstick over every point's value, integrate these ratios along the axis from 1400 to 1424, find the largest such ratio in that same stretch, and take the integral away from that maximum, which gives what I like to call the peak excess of -27.8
